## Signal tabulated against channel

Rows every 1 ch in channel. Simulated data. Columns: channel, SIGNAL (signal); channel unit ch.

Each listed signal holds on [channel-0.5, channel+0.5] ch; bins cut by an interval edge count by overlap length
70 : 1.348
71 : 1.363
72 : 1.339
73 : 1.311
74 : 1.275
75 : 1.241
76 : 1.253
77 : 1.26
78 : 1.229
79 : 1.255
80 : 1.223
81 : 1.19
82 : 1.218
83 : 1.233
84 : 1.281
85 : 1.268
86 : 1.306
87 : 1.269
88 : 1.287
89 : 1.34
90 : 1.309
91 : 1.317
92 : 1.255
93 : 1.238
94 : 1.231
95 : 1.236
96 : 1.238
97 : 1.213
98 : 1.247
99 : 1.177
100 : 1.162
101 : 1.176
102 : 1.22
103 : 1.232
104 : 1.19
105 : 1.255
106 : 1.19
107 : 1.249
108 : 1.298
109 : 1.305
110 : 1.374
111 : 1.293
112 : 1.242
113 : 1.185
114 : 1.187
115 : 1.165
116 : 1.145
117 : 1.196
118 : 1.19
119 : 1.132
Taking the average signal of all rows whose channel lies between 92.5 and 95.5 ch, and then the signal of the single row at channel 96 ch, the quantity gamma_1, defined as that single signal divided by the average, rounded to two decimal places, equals 1.00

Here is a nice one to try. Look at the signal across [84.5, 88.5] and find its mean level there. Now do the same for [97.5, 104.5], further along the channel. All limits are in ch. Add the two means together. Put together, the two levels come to 2.48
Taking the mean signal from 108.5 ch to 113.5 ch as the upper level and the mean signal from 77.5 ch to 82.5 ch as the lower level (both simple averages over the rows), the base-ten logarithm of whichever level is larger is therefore 0.107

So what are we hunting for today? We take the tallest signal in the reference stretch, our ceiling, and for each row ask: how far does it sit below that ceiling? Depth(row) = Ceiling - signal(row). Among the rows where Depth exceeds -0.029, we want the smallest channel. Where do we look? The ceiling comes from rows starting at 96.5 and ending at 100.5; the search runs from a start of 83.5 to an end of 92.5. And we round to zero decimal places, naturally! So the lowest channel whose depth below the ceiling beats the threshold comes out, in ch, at 85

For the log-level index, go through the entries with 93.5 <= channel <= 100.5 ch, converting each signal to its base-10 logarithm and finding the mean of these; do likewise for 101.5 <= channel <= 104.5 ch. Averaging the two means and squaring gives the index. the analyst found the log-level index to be 0.0071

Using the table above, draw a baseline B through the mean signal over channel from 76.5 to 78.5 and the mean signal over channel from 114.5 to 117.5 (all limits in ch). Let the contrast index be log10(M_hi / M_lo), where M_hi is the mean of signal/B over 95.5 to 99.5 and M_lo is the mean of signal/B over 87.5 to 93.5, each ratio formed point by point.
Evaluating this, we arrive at -0.02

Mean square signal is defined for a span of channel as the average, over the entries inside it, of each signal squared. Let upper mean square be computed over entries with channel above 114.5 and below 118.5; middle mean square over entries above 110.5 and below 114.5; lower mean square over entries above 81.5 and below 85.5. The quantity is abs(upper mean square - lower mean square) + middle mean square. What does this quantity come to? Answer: 1.69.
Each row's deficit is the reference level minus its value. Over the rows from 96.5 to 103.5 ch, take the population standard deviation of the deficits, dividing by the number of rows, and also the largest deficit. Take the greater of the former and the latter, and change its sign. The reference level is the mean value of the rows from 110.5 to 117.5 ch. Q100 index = -0.0399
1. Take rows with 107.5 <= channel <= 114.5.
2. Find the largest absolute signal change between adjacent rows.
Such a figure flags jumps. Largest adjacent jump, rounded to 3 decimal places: 0.081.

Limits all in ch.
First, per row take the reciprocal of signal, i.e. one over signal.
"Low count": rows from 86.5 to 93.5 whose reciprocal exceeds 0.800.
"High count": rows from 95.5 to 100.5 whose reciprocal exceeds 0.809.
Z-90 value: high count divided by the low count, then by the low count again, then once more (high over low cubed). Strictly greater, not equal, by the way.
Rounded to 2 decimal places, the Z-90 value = 3.00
